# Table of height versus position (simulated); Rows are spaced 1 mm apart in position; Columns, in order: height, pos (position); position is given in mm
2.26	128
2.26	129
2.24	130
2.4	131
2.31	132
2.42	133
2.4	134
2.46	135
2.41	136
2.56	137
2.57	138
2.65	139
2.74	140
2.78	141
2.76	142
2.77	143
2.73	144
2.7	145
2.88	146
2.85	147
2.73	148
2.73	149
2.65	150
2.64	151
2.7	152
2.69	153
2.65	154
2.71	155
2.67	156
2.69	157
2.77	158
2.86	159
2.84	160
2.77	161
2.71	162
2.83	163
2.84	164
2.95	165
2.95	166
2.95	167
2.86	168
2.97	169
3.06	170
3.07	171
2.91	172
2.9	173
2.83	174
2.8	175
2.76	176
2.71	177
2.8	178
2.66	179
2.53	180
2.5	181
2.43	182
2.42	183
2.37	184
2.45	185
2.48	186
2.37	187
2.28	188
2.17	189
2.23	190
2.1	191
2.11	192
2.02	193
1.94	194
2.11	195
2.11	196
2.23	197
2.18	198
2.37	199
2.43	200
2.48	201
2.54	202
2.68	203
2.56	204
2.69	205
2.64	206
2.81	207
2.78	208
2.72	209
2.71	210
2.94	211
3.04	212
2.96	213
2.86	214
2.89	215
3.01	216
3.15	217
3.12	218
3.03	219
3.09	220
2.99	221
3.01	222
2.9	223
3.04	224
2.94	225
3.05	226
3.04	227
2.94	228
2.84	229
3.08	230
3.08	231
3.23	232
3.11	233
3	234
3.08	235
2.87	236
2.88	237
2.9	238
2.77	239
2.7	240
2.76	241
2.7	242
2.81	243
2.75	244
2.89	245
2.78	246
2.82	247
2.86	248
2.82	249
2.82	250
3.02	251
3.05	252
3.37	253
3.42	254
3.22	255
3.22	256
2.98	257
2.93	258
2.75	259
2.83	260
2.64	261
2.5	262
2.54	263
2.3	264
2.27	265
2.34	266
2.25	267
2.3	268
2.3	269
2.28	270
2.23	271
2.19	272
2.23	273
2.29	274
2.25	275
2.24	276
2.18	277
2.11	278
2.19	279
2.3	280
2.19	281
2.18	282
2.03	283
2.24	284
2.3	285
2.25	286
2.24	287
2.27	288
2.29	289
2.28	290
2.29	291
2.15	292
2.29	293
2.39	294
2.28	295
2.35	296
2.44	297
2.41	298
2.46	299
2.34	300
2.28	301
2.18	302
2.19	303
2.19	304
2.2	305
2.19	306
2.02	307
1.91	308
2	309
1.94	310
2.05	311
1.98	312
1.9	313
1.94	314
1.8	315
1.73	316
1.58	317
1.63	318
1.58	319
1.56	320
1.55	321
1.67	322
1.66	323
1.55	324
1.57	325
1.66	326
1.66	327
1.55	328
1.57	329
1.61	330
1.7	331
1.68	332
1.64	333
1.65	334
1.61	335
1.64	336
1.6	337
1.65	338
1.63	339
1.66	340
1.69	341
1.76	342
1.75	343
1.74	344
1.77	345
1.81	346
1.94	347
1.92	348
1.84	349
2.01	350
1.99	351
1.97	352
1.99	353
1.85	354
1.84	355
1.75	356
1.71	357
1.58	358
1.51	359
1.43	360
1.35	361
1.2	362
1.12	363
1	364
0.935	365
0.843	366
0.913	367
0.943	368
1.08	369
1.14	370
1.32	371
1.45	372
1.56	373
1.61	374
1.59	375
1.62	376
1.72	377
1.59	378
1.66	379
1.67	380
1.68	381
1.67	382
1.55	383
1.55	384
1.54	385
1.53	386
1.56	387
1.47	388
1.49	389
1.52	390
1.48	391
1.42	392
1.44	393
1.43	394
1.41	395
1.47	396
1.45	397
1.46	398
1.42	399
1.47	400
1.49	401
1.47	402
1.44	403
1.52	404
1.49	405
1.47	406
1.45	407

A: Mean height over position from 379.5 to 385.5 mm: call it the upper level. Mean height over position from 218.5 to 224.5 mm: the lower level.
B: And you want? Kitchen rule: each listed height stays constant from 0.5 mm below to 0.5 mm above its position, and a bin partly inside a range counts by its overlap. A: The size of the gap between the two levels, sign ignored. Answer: 1.4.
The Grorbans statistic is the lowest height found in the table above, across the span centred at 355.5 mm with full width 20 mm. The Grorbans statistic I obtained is 0.935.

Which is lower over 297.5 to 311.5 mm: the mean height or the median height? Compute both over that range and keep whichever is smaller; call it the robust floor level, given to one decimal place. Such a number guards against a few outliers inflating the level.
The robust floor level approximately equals 2.2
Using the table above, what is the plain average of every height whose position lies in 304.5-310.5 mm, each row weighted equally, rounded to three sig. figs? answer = 2.04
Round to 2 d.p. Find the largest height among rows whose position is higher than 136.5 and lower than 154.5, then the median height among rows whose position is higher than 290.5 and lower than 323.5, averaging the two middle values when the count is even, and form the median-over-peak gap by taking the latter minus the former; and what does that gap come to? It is -0.83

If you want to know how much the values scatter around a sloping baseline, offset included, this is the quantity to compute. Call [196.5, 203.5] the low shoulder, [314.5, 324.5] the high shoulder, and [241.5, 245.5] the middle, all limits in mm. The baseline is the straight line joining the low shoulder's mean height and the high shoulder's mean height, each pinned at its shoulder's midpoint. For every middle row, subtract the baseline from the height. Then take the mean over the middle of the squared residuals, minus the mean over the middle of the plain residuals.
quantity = -0.219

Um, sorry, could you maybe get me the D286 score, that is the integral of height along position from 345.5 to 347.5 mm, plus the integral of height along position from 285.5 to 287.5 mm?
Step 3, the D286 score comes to 8.2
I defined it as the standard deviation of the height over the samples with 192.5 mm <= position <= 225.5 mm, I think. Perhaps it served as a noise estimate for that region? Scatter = 0.35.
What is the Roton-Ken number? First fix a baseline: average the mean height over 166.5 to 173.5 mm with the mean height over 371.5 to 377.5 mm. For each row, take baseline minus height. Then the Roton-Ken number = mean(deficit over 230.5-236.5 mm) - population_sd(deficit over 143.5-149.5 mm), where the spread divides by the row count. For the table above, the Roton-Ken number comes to -0.9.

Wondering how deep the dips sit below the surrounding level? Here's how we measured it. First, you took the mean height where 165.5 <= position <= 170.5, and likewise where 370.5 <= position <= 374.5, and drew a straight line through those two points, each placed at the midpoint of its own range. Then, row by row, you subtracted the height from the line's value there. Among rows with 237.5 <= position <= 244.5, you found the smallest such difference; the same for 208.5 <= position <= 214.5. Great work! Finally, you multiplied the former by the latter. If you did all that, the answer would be 0.18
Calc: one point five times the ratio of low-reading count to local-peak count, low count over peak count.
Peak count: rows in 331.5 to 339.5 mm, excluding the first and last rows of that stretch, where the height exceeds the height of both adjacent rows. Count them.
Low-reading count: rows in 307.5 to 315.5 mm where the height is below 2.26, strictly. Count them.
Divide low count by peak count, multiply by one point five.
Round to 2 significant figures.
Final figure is 4.0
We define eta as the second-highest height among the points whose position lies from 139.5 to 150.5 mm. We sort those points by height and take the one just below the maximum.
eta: 2.85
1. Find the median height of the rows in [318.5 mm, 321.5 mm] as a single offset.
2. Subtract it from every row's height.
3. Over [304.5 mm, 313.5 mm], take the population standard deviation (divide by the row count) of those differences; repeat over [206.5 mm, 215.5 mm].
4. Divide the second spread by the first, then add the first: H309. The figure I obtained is 1.12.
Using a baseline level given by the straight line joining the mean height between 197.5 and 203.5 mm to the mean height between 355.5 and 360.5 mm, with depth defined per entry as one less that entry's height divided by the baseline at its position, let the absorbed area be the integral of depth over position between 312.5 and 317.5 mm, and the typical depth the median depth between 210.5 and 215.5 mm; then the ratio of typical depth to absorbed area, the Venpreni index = -2.17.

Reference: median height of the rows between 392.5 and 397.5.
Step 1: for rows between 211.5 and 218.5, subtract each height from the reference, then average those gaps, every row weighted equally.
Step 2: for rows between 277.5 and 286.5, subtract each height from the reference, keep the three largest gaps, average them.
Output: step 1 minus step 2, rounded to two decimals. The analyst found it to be -0.90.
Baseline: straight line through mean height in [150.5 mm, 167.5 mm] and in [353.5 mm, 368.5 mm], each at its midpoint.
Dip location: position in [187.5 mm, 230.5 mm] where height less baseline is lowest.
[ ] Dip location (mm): 194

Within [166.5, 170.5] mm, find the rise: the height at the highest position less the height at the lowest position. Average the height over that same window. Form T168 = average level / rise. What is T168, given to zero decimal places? 27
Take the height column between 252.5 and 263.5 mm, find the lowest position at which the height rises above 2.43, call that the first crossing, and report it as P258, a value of 253 mm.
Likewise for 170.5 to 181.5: 171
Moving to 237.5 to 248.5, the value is 238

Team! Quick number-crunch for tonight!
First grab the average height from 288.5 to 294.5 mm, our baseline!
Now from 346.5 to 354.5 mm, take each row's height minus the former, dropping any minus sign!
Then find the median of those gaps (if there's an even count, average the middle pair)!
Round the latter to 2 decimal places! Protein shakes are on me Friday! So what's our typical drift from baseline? 0.33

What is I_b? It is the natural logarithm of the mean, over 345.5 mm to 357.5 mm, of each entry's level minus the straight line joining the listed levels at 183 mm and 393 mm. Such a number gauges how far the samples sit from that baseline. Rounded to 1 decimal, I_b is -1.4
